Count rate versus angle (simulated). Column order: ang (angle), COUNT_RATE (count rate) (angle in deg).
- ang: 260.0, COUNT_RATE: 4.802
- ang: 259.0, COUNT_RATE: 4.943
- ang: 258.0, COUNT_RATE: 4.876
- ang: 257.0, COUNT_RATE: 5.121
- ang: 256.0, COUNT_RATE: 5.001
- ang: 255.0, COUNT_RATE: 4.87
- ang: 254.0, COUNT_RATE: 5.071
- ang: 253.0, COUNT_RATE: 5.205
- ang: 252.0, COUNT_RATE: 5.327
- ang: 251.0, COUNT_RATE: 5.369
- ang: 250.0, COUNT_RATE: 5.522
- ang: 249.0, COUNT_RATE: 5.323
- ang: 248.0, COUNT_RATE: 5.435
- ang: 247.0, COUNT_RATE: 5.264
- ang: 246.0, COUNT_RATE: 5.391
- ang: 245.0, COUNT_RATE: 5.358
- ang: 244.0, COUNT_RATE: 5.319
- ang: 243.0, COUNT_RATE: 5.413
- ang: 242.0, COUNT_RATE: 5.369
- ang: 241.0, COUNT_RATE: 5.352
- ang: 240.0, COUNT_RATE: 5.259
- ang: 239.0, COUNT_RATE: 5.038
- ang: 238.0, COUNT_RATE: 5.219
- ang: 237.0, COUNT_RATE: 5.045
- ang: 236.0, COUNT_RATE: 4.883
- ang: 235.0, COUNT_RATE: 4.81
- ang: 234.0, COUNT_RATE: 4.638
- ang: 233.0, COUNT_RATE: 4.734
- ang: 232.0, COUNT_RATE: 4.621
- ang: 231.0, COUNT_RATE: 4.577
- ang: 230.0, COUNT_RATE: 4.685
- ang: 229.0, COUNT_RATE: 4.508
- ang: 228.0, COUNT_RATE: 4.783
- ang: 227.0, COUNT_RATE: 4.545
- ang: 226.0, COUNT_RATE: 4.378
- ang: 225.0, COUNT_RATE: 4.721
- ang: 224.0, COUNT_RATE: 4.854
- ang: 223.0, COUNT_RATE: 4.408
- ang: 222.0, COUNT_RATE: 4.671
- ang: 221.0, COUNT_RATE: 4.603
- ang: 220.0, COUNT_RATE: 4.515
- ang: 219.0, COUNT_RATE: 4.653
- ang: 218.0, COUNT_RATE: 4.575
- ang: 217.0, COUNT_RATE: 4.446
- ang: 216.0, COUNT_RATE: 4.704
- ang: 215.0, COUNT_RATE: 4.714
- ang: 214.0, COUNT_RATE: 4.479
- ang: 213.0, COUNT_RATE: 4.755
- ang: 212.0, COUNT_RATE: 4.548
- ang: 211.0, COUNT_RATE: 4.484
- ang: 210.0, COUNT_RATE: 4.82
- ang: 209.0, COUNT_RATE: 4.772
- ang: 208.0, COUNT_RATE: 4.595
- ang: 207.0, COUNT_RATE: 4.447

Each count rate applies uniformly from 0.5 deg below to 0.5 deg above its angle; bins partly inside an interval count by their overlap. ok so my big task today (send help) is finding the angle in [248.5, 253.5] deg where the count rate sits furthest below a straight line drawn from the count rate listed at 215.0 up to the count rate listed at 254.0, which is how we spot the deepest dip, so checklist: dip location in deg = 253.0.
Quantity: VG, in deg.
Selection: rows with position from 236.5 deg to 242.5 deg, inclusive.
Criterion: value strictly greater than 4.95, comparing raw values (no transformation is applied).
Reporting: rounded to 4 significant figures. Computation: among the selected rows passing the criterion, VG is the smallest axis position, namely 237.0 deg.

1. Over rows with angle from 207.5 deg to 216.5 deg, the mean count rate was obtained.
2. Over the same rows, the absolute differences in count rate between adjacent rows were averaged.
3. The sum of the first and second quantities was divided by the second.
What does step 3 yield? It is 29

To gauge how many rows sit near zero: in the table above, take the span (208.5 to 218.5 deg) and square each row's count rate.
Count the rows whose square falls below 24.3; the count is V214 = 10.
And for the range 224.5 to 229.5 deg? 5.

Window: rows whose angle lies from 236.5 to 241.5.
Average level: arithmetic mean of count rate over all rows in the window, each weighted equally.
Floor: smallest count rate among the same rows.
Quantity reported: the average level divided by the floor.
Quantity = 1.03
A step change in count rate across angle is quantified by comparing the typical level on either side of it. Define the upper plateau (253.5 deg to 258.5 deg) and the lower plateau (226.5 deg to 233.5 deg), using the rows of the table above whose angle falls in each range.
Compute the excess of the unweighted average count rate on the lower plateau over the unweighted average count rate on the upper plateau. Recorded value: -0.35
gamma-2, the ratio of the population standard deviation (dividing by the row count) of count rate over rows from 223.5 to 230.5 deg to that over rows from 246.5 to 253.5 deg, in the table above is 1.6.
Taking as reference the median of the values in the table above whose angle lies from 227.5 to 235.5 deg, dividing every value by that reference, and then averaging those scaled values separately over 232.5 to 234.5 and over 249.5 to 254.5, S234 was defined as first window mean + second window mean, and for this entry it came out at 2.14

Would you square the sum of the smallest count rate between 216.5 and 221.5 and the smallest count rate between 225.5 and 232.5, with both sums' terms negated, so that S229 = 77.9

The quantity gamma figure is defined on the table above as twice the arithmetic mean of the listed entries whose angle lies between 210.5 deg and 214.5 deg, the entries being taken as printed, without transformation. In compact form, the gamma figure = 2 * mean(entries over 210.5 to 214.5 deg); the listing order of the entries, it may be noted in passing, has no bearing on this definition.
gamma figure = 9.1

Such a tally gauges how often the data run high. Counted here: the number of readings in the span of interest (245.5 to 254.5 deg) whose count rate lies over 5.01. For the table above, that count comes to 9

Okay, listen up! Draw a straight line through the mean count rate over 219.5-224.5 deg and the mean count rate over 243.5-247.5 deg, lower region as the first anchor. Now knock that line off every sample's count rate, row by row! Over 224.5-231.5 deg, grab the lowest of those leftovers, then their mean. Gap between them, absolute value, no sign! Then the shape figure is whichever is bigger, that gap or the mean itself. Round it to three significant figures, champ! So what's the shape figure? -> 0.160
